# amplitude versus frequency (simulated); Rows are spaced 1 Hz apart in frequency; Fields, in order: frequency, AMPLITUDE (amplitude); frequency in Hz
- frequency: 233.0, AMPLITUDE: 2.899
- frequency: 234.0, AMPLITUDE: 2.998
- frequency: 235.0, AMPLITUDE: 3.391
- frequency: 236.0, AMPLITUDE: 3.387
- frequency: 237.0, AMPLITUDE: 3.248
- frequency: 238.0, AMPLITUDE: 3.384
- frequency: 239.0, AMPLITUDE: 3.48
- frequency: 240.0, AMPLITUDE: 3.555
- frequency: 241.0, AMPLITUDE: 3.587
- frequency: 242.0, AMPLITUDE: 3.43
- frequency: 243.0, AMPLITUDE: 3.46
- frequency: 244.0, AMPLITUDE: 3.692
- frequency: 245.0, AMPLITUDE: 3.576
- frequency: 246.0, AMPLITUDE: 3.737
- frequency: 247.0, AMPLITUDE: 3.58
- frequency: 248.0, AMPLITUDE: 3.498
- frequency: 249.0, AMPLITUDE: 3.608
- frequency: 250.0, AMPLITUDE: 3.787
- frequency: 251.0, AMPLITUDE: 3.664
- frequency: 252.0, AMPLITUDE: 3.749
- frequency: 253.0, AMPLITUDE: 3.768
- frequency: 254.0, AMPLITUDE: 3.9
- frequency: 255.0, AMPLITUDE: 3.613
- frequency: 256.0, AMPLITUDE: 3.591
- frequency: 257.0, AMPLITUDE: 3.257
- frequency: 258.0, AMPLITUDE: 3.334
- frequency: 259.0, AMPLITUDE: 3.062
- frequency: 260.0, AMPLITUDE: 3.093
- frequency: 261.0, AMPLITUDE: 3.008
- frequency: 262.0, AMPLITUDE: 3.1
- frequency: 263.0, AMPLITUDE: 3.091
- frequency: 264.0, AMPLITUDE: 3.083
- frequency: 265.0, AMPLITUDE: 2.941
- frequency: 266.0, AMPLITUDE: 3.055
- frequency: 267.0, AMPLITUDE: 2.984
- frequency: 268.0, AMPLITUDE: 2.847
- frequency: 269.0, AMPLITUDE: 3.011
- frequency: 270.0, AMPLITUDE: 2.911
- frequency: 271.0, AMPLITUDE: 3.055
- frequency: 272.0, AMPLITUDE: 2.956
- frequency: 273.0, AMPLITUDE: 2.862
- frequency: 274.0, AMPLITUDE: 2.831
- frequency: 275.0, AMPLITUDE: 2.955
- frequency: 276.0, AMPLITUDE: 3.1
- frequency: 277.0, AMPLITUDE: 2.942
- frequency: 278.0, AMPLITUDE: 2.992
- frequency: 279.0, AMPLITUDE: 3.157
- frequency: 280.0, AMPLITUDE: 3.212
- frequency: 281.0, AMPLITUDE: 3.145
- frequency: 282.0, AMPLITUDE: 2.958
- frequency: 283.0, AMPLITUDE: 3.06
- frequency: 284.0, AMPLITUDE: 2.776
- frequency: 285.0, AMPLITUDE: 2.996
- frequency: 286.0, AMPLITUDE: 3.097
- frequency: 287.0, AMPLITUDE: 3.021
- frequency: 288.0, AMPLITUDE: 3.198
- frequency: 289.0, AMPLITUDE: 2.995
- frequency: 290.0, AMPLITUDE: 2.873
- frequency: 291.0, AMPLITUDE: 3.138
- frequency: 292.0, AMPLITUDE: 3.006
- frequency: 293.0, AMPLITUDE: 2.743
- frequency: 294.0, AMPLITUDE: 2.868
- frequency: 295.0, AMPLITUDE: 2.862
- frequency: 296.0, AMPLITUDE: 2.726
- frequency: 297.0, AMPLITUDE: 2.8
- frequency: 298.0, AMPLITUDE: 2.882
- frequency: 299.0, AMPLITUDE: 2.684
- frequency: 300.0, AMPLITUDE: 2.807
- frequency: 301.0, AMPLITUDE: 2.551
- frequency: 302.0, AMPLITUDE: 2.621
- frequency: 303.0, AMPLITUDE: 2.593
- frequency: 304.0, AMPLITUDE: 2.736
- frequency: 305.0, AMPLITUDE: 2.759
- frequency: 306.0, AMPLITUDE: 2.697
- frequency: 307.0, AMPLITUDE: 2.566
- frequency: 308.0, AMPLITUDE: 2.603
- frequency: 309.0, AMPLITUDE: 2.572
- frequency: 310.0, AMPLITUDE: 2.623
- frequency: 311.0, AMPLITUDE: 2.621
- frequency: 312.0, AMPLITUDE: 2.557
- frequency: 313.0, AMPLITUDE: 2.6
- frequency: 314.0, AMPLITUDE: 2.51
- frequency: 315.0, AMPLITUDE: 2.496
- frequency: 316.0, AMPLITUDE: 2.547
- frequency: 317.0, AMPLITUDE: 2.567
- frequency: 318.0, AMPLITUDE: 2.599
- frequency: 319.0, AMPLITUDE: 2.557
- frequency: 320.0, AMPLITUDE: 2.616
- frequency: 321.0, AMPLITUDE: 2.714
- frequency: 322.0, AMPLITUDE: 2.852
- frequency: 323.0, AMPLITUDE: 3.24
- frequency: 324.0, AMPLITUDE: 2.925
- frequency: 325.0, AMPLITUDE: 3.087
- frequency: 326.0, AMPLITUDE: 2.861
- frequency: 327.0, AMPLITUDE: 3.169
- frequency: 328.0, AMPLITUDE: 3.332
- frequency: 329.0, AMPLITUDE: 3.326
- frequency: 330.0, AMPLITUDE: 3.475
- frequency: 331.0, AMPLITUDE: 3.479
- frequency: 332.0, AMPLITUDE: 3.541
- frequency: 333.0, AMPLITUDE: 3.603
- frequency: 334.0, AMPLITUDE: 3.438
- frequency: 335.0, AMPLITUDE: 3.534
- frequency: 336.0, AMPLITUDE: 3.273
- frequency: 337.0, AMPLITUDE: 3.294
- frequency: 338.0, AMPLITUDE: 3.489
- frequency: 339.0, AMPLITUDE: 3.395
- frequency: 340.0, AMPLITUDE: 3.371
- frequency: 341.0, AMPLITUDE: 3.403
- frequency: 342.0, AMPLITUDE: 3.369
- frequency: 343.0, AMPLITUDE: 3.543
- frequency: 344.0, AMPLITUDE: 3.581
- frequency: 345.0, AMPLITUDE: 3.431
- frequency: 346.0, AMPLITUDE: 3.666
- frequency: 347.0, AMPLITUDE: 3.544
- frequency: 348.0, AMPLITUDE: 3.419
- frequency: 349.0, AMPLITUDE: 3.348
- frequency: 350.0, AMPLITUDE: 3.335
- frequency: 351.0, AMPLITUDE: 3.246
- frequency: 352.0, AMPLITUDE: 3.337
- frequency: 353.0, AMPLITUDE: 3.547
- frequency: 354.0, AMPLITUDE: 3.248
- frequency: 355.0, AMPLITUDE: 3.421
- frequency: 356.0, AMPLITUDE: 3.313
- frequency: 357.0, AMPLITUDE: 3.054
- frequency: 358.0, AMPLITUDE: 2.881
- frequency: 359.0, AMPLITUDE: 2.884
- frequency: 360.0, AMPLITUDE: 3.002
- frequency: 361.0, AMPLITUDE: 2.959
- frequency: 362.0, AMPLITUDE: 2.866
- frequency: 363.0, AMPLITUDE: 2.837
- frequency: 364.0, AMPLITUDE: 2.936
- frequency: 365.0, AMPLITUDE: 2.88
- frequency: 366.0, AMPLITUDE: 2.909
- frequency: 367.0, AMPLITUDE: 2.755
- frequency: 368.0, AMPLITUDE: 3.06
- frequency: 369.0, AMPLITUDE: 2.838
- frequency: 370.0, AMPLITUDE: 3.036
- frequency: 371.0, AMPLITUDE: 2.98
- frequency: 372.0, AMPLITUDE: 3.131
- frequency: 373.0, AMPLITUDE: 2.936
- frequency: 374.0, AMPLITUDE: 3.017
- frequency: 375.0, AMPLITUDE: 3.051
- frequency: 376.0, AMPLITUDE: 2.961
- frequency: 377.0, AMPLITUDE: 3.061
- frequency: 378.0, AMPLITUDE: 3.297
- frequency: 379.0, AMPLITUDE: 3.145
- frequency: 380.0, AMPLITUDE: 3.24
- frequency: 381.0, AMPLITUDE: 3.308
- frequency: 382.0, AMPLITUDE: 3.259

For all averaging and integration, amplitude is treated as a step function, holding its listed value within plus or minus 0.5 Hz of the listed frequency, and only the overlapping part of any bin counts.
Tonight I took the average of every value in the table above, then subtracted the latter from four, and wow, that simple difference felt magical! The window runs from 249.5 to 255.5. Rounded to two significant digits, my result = 0.25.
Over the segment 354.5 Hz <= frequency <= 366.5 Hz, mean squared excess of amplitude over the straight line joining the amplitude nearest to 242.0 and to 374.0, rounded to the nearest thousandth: 0.033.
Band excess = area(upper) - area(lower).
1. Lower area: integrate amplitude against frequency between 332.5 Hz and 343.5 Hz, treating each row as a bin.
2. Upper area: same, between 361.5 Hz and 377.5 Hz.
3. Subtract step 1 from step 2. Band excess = 10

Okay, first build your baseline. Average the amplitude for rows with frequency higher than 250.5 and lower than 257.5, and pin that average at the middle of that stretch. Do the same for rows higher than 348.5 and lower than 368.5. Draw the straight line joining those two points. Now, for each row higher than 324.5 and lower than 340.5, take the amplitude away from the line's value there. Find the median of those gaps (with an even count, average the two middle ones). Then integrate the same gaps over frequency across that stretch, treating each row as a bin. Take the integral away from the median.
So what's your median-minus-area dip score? 1.8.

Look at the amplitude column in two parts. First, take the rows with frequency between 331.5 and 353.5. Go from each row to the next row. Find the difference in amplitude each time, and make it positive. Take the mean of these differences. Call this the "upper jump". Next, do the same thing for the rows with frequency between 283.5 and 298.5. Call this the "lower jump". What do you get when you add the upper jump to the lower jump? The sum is 0.25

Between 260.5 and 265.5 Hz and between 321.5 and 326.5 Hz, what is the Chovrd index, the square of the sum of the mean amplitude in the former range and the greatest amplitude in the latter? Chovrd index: 39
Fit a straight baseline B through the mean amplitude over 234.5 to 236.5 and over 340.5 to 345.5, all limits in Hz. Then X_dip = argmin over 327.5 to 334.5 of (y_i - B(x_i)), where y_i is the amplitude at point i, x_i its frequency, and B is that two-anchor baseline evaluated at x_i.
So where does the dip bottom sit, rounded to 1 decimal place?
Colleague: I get 329.0 Hz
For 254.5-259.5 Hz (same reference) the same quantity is 259.0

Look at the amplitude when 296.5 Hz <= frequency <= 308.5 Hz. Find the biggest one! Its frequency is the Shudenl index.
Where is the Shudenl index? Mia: 298.0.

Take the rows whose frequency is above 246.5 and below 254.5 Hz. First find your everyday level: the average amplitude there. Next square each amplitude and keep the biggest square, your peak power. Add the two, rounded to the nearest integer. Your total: 19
